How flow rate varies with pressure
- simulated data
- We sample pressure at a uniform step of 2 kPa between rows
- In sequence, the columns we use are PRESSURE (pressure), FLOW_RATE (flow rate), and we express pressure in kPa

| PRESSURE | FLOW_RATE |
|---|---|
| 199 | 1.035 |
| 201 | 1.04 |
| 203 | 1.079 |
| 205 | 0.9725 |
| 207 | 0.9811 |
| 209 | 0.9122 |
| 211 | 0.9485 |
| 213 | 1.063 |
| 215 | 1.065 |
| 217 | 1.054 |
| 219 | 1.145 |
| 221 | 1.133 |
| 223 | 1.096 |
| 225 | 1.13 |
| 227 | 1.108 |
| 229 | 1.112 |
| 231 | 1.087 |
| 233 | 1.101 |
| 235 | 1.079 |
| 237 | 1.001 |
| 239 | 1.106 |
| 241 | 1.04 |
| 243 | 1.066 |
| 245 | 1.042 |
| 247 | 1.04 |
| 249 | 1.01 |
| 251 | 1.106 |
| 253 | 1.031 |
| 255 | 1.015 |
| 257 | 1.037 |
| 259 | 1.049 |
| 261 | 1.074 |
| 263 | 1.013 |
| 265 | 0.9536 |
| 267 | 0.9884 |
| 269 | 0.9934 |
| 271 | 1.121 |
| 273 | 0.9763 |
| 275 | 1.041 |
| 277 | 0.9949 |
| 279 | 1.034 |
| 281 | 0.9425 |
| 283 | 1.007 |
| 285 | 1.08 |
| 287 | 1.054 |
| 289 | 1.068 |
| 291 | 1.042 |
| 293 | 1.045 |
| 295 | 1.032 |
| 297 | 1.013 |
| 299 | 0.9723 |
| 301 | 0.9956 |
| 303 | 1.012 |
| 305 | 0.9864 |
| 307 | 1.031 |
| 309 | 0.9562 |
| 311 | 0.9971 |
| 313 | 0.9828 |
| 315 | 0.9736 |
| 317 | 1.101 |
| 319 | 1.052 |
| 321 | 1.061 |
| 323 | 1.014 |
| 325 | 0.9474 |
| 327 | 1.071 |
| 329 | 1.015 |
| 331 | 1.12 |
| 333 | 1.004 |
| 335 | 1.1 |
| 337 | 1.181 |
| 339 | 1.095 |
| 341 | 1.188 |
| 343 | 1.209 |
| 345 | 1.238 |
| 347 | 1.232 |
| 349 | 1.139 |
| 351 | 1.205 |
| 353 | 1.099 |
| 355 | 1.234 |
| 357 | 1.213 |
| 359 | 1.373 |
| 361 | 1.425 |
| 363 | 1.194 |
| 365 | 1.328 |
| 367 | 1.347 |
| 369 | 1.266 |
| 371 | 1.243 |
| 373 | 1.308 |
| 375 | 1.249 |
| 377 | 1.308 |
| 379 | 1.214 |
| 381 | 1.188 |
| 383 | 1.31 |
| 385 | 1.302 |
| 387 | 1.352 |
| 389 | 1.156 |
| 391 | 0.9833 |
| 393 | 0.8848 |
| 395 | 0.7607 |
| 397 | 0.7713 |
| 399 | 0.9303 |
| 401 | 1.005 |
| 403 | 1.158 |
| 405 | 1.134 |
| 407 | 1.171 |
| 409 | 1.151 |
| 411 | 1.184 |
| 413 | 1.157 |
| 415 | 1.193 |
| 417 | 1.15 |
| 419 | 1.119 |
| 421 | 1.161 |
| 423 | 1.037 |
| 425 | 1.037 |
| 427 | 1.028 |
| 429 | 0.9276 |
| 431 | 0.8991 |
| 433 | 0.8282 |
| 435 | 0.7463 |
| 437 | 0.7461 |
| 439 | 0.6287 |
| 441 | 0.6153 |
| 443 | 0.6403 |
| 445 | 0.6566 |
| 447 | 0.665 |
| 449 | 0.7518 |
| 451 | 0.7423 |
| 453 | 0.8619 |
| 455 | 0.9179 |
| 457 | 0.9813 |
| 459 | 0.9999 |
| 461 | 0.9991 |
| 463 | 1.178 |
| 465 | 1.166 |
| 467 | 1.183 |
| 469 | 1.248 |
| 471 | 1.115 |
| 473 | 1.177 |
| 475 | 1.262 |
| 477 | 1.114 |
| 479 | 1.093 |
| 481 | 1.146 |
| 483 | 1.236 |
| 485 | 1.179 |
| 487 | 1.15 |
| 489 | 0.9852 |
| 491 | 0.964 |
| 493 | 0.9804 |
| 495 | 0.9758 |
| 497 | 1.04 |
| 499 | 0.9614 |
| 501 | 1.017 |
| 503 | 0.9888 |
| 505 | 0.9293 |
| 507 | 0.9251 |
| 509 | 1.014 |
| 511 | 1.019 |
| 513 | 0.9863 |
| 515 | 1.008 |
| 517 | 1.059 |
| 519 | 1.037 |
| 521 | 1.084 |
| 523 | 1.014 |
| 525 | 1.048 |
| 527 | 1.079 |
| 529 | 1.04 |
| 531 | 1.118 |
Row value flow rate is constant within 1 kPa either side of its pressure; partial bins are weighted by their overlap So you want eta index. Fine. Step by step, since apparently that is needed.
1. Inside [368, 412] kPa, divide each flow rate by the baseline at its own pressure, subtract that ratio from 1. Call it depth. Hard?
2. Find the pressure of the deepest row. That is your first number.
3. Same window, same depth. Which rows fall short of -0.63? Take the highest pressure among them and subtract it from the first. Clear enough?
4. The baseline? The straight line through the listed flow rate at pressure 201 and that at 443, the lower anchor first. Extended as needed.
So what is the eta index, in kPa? -16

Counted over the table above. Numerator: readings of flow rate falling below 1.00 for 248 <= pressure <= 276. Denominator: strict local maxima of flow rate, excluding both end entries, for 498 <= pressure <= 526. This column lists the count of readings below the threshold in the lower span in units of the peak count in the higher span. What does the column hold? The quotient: 1.0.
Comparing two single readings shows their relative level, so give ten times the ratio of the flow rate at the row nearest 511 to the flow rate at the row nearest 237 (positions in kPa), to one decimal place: 10.2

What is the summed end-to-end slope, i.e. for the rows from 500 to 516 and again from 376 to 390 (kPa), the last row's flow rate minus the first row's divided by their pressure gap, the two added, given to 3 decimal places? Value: -0.013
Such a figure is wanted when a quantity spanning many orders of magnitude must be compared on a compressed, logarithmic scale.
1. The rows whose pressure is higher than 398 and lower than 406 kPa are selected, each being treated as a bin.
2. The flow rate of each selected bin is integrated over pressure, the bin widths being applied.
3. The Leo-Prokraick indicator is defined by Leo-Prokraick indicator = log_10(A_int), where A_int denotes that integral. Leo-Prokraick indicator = 0.927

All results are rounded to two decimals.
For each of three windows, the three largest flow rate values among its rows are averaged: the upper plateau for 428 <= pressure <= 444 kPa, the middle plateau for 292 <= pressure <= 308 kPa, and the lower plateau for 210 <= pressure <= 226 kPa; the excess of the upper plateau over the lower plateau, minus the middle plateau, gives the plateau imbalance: -1.29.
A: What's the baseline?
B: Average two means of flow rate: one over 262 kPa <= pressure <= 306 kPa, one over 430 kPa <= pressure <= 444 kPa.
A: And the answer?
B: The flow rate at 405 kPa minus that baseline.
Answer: 0.26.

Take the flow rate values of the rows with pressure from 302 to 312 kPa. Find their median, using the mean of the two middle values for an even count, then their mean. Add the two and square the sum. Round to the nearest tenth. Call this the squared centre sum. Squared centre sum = 4.0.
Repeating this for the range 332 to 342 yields 4.9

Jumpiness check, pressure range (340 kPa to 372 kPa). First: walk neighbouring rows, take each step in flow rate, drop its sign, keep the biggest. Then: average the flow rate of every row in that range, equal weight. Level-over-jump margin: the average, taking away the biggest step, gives 1.01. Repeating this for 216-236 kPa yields 1.01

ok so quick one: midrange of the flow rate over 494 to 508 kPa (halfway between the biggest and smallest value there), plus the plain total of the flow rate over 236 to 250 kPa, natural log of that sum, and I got 2.11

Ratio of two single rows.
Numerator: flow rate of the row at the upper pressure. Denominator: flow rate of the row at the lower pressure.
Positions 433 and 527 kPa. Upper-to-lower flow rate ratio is 1.3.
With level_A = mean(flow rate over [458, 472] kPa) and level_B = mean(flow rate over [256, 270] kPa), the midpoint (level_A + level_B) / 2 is 1.07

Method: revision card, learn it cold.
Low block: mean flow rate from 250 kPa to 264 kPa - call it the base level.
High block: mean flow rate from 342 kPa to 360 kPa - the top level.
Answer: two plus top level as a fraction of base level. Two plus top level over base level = 3.16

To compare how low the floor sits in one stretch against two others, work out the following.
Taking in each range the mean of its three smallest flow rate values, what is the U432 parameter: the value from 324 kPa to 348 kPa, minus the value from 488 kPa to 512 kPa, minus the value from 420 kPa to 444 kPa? -0.58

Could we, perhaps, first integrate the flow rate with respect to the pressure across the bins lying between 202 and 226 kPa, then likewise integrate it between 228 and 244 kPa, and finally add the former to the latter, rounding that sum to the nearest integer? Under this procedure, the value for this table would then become 42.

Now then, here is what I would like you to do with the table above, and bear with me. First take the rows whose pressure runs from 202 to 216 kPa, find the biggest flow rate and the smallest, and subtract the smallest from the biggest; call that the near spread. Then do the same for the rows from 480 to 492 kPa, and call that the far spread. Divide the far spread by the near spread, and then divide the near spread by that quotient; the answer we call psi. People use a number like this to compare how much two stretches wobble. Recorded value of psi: 0.10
